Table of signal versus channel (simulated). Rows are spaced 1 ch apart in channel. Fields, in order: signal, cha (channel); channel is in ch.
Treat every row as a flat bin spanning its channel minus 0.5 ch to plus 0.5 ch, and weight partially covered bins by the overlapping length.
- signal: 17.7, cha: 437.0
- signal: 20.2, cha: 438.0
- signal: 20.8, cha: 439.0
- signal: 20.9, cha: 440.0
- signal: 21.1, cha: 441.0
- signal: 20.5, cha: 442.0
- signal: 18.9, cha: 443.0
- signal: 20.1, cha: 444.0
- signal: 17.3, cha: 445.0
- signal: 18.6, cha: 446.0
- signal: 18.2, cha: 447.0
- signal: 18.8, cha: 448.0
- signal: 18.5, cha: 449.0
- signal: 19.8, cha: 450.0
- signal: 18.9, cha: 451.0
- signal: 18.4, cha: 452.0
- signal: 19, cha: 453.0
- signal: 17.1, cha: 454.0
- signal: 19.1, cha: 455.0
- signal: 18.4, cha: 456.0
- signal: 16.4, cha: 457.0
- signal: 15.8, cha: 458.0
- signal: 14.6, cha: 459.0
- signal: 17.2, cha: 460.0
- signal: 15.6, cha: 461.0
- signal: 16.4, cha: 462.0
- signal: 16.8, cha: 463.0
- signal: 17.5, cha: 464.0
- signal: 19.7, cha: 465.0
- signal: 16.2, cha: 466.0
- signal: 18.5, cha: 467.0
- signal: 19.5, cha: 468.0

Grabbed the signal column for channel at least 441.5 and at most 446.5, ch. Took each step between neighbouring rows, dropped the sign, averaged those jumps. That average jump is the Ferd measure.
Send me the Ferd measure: 1.7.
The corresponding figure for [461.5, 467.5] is 1.8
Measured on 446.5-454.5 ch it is 0.9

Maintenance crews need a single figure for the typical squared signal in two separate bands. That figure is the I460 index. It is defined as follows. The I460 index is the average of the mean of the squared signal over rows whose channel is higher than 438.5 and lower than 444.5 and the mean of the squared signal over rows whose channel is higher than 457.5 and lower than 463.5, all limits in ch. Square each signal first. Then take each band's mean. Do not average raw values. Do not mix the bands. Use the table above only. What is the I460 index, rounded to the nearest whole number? 337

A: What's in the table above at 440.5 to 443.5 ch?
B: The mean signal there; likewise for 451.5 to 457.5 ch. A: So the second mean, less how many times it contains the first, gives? 17.2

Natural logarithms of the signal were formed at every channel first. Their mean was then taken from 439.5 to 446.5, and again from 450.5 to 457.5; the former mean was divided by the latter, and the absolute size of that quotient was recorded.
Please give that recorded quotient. 1.03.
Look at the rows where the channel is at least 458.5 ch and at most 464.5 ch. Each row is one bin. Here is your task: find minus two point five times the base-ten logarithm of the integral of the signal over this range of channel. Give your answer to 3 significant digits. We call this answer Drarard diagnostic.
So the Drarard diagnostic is -4.98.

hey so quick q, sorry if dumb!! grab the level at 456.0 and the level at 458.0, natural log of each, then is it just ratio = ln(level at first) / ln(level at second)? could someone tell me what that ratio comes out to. 1.06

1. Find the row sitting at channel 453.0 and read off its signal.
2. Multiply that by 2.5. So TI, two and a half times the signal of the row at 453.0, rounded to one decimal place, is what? 47.5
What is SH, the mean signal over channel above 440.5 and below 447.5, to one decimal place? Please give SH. 19.2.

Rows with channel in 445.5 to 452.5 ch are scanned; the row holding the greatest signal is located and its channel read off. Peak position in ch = 450.0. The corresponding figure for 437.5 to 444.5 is 441.0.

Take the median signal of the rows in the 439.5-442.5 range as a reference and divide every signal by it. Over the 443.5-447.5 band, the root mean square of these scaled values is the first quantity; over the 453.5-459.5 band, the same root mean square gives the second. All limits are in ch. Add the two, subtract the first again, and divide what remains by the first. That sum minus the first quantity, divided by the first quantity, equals 0.913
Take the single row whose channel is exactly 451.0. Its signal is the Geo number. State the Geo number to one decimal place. 18.9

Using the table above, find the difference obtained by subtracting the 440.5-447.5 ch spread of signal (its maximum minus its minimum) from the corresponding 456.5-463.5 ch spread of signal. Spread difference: -1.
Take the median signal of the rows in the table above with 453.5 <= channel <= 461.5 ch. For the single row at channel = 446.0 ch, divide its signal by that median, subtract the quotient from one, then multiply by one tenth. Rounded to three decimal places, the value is -0.011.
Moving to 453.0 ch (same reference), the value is -0.013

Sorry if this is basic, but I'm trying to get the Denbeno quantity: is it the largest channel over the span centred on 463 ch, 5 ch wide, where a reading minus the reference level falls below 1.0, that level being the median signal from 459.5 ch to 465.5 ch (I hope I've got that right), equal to 464.0 ch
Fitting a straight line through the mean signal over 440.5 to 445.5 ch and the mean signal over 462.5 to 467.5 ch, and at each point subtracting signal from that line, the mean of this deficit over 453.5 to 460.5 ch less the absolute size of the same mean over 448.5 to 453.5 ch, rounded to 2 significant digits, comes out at 1.5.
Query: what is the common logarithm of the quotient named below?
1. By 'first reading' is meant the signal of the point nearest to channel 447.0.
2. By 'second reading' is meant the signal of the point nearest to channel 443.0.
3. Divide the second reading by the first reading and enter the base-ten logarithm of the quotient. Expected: 0.016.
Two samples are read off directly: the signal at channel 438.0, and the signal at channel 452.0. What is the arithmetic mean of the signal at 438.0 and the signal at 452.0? 19.3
